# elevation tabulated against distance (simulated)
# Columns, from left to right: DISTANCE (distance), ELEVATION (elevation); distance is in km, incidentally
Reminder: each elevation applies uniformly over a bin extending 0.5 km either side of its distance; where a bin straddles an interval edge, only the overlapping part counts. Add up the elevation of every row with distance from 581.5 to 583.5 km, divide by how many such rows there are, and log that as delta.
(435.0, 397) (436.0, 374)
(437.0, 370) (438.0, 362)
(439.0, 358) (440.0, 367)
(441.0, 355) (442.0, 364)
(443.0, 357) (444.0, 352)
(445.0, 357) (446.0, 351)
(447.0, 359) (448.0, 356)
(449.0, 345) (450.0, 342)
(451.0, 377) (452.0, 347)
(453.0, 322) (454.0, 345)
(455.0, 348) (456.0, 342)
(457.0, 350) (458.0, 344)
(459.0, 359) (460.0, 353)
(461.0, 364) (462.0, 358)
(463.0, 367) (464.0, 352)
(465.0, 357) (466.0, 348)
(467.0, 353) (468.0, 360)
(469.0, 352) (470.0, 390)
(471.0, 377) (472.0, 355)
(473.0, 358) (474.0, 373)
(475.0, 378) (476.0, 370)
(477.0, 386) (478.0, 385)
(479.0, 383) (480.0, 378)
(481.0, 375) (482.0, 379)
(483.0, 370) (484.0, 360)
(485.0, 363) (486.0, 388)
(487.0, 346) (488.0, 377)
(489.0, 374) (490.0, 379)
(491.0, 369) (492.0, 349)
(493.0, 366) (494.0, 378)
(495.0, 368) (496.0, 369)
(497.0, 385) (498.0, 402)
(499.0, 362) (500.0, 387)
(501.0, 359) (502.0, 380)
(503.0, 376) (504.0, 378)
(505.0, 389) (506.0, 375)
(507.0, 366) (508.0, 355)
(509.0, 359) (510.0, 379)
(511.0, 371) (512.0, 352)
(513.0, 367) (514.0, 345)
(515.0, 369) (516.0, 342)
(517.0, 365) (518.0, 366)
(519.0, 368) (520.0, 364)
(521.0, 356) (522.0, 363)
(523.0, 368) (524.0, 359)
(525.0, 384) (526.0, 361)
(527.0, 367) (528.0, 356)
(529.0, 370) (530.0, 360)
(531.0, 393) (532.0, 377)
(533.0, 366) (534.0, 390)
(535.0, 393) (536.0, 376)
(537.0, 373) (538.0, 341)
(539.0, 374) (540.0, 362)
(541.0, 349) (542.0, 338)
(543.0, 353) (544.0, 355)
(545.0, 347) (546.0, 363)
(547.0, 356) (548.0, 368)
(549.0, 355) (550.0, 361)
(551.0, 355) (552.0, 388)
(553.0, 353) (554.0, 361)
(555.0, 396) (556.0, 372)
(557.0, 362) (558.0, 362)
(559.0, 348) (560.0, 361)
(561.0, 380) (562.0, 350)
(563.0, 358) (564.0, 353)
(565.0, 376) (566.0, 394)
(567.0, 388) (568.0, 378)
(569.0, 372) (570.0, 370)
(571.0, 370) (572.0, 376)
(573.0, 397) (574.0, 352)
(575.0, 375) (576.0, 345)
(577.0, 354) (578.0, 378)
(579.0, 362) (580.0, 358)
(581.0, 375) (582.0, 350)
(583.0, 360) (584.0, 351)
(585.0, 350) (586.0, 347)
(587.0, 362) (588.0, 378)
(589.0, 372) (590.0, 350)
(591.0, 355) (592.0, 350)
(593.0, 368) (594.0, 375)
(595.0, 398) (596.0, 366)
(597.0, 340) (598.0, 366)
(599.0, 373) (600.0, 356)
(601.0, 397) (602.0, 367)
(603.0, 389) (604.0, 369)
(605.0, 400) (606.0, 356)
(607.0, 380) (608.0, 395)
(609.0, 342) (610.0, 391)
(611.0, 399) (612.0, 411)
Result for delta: 355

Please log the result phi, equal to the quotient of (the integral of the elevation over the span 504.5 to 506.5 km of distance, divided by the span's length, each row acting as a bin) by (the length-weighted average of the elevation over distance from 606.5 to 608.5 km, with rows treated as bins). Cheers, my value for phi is 0.99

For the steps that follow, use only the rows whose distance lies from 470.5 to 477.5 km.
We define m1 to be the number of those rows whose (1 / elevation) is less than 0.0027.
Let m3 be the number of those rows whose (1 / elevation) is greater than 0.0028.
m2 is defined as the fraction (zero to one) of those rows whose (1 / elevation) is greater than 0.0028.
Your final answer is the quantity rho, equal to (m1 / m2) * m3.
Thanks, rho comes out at 28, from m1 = 4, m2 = 0.1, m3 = 1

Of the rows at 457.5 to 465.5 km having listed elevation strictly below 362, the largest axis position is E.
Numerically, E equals 465.0 km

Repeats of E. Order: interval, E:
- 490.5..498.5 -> 492.0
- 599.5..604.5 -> 600.0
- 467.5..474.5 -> 473.0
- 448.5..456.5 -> 456.0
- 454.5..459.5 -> 459.0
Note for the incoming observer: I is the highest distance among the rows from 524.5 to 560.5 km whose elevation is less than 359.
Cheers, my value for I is 559.0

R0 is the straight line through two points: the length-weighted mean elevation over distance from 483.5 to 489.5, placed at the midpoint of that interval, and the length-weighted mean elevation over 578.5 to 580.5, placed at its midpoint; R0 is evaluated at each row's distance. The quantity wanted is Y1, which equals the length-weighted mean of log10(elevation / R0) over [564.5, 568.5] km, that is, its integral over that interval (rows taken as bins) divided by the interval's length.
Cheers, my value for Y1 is 0.027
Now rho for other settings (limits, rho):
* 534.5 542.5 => 32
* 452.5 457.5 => 0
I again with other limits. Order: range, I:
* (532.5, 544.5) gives 544.0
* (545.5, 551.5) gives 551.0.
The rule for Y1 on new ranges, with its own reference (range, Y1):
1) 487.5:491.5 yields 0.008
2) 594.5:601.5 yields 0.014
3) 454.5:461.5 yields -0.023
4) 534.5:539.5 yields 0.009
